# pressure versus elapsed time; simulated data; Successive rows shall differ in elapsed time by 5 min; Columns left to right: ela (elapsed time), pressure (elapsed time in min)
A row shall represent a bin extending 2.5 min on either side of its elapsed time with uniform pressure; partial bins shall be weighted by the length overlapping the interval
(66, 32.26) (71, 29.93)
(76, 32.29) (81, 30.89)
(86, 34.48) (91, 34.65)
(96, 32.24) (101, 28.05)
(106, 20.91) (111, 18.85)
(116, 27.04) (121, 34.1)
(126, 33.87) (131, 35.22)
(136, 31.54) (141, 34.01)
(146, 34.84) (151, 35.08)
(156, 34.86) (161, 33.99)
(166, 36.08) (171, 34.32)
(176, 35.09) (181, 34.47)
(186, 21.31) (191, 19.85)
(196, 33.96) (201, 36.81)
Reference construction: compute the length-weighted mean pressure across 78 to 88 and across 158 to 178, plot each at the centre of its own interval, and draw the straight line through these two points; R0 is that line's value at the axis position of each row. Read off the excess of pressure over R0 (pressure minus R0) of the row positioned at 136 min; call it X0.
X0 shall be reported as -2.5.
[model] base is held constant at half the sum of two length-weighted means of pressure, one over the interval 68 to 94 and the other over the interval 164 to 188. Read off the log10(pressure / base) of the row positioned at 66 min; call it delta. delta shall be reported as -0.002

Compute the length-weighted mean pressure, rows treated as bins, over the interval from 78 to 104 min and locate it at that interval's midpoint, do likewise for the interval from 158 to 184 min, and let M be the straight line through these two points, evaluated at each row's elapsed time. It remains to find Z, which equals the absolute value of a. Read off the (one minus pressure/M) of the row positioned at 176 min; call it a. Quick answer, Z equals 0.01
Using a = -0.01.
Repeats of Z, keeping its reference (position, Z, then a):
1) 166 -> 0.05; -0.05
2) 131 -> 0.06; -0.06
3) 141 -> 0.01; -0.01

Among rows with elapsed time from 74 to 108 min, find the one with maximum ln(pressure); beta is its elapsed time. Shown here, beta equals 91 min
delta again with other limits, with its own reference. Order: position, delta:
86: 0.027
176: 0.034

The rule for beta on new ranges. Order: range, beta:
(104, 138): 131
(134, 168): 166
